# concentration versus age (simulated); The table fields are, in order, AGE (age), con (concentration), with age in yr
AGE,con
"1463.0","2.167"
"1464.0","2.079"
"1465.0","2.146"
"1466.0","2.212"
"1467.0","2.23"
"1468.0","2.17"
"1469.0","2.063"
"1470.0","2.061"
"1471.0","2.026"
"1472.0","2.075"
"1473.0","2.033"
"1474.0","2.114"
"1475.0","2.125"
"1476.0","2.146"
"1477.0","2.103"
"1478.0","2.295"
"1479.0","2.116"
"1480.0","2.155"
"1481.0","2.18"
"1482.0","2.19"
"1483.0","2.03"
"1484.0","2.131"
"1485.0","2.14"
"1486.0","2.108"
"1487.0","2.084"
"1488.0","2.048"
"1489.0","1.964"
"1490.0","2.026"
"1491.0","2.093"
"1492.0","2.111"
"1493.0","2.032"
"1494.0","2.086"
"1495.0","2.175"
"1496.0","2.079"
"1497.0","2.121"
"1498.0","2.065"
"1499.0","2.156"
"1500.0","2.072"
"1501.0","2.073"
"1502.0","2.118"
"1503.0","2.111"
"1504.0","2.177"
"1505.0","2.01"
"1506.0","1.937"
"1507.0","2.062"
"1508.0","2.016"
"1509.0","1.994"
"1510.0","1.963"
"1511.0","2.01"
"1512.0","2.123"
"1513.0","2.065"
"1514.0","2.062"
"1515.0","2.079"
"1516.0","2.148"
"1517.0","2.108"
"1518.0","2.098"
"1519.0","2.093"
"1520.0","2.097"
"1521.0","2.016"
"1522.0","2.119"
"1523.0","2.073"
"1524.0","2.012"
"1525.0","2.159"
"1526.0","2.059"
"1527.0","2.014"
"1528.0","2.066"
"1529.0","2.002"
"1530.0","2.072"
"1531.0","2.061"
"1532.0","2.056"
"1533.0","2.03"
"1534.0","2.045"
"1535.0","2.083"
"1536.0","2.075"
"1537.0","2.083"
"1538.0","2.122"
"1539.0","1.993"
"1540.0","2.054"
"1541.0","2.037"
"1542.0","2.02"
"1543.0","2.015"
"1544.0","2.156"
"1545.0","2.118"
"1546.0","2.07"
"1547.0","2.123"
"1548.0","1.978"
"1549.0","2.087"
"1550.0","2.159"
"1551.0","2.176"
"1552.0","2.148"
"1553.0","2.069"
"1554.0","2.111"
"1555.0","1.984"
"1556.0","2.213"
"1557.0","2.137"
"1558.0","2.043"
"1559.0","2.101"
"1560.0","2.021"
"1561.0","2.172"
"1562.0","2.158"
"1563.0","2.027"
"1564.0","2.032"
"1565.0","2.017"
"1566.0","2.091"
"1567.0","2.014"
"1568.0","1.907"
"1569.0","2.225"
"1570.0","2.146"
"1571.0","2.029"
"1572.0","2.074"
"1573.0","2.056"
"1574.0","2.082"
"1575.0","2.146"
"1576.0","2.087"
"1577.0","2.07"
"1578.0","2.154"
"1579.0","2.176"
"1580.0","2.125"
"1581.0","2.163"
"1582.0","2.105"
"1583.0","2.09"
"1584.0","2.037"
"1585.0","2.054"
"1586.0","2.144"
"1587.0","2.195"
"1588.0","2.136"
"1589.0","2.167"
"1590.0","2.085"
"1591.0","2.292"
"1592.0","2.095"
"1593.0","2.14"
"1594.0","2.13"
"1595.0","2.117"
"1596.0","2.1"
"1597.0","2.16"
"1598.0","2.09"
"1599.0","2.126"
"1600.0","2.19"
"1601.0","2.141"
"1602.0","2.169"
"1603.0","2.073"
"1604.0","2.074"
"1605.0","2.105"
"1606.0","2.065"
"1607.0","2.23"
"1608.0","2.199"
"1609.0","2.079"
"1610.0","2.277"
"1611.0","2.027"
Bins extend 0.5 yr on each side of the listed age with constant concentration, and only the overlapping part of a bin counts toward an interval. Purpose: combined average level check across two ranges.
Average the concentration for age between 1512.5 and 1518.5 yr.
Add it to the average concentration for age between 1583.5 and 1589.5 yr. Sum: 4.22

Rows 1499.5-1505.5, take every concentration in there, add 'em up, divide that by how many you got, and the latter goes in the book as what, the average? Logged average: 2.09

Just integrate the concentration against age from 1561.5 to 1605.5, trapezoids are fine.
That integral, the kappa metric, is 93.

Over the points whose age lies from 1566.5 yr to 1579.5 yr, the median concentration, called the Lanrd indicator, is 2.08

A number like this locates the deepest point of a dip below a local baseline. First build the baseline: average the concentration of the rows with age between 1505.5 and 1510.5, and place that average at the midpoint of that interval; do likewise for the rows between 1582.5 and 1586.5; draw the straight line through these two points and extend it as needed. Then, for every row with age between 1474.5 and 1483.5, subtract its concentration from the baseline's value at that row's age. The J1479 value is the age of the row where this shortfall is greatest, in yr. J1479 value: 1483.0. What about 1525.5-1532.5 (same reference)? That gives 1529.0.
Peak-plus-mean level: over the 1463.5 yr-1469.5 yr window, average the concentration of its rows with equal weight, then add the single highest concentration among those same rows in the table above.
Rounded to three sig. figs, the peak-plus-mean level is 4.38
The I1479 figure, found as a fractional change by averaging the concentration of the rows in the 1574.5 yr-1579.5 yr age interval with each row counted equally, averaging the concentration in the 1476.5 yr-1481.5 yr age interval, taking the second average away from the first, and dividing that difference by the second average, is -0.02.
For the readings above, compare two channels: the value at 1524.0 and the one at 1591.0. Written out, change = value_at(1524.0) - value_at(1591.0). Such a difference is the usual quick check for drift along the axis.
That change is -0.28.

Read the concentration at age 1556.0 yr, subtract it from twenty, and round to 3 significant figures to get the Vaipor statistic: 17.8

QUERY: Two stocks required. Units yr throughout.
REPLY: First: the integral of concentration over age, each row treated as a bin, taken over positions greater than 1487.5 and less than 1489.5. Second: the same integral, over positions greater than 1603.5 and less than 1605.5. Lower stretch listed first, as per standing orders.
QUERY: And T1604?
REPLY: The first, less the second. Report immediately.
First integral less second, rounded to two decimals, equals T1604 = -0.17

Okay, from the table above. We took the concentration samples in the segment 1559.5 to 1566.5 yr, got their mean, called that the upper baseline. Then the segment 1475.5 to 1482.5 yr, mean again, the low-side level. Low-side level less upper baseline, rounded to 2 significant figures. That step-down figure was 0.095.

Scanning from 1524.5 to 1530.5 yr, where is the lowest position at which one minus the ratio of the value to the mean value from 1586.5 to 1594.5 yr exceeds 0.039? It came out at 1526.0 yr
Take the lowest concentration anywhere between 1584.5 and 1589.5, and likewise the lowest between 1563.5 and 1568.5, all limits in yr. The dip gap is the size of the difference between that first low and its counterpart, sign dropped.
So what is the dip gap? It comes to 0.15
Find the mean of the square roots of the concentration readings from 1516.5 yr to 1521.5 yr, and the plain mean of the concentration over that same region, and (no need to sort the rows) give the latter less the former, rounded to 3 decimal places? 0.639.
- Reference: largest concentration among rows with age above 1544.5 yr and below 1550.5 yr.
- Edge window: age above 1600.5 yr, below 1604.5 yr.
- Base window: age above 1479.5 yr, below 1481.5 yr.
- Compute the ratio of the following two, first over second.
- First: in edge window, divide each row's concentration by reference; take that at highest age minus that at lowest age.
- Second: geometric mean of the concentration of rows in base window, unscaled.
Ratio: -0.014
